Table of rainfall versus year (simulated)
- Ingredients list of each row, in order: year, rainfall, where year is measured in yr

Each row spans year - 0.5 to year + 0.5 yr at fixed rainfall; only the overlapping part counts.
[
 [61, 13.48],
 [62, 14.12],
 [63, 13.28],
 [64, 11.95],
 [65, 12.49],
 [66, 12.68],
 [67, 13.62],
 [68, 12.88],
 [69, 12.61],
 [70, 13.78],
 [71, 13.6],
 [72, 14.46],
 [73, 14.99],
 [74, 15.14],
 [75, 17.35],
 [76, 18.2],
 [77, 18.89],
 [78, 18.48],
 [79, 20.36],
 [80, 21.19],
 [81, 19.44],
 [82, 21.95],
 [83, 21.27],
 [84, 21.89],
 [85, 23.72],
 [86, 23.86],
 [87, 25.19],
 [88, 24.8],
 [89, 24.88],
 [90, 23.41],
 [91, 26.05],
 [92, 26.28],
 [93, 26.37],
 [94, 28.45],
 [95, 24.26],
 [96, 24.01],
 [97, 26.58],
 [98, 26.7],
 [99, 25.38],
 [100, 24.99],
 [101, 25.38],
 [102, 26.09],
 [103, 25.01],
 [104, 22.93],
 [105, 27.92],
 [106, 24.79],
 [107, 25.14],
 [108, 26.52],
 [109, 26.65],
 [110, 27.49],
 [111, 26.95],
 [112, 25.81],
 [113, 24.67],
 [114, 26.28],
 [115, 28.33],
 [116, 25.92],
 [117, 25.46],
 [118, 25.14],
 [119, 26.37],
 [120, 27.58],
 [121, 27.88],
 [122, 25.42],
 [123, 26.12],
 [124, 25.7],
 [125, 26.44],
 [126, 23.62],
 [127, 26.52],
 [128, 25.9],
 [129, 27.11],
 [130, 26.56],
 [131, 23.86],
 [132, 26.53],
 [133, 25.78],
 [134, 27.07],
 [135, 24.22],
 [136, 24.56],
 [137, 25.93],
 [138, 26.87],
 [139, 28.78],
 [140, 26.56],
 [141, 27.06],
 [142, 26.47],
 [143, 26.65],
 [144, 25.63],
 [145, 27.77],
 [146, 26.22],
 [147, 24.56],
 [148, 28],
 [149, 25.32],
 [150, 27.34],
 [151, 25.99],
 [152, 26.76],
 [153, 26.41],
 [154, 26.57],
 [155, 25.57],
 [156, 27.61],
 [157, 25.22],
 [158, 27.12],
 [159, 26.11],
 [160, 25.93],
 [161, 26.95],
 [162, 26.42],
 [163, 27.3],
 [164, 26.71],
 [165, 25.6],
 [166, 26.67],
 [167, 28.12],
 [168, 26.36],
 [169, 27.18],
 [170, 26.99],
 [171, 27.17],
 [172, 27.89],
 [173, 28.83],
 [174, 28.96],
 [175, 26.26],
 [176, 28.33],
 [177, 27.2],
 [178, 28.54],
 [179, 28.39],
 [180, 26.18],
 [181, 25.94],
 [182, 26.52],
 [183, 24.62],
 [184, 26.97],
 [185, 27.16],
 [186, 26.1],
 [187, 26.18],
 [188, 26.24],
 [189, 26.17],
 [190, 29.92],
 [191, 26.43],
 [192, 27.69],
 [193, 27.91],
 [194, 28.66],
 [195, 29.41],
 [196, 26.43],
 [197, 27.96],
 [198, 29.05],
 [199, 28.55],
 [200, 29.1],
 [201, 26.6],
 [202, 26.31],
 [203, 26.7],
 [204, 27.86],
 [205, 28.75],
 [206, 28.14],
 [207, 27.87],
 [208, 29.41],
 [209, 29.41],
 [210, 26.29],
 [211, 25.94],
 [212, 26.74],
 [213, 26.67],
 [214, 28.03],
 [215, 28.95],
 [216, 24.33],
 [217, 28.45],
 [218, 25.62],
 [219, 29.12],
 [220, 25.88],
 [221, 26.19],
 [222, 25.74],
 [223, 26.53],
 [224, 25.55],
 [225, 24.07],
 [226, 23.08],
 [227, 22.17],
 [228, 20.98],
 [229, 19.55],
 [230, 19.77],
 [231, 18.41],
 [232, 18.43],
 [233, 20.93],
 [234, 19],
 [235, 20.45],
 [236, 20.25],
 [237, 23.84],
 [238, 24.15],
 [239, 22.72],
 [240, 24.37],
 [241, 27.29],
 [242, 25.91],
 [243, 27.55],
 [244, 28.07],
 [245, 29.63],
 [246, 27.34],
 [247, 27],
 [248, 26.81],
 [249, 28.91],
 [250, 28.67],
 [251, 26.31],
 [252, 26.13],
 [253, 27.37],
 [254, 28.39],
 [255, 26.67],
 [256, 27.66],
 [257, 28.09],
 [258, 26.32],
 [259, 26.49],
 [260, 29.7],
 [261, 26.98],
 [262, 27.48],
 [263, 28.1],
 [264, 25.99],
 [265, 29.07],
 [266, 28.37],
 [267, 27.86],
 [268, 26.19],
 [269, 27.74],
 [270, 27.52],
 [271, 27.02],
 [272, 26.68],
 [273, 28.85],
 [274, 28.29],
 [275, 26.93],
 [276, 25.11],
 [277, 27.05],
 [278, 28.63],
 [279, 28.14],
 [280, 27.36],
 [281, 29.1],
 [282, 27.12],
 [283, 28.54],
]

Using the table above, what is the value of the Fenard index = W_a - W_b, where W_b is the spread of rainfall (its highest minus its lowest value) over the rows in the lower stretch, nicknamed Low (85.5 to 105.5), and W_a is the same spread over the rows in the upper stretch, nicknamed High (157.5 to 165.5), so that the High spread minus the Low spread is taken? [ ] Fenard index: -3.8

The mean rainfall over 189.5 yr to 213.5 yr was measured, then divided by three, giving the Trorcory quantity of 9.3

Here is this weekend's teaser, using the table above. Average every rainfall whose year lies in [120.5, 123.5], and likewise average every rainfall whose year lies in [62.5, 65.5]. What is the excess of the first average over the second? 14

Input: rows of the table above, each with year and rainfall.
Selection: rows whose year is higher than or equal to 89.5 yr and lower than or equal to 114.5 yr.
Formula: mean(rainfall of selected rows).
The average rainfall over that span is 25.8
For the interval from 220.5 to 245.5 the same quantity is 23.4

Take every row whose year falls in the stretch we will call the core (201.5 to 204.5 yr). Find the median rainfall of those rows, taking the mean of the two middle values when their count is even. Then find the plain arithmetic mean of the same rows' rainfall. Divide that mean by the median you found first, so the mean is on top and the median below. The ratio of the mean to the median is 1.01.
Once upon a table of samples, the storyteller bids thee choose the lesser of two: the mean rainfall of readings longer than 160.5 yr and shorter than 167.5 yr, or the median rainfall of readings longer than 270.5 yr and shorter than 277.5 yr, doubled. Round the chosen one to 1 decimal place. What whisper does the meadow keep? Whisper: 26.8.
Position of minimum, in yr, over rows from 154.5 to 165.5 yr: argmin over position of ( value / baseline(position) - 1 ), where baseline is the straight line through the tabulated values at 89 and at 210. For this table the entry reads 157 yr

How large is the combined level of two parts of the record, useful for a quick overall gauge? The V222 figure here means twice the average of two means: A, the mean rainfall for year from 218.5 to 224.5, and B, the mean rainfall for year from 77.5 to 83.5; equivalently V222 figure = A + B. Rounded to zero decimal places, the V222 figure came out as 47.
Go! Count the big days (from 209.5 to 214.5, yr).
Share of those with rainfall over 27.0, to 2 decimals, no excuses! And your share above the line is 0.20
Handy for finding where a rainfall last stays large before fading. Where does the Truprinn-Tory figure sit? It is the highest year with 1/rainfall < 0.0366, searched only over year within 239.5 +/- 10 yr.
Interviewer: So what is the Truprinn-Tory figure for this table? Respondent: 249 yr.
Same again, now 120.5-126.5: 121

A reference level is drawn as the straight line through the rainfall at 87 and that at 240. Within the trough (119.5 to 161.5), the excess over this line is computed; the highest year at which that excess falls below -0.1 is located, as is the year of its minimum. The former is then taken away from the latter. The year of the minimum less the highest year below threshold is -21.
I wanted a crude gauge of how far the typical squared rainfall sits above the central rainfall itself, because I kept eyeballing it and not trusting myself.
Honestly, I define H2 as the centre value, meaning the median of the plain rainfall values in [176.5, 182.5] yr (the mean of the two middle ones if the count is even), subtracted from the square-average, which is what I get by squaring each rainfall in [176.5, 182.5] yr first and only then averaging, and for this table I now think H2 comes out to 710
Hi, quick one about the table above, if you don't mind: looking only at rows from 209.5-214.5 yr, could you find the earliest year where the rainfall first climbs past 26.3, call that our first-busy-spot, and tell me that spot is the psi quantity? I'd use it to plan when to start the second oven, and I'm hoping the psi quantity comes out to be 212 yr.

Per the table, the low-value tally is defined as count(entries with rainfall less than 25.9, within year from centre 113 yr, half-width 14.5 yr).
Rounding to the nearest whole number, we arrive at 14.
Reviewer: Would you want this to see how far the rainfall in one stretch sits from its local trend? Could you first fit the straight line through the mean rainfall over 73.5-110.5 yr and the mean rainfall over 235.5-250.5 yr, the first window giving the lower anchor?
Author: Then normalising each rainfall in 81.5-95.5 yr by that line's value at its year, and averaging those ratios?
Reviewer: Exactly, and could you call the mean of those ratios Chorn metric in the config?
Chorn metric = 1.03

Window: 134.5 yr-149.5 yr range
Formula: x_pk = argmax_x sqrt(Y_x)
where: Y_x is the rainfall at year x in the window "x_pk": 139 yr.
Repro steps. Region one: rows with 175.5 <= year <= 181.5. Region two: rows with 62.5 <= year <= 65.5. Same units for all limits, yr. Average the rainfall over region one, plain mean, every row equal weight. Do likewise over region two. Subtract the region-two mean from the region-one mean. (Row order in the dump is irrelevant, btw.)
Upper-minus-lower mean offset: 15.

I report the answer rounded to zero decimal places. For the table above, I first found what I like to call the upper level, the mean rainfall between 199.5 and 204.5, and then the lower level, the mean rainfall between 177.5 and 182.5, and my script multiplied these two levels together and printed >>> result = 741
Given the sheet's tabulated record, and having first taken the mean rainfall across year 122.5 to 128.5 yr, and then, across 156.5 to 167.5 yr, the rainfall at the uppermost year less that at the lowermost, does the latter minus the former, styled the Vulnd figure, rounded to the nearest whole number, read -23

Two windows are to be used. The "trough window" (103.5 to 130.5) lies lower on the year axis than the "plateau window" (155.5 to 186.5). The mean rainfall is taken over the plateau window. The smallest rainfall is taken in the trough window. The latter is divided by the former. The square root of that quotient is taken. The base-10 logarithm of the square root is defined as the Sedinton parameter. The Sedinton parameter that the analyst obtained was -0.035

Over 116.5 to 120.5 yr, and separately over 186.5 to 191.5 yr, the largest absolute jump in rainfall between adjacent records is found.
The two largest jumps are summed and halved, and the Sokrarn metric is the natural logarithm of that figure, 0.91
